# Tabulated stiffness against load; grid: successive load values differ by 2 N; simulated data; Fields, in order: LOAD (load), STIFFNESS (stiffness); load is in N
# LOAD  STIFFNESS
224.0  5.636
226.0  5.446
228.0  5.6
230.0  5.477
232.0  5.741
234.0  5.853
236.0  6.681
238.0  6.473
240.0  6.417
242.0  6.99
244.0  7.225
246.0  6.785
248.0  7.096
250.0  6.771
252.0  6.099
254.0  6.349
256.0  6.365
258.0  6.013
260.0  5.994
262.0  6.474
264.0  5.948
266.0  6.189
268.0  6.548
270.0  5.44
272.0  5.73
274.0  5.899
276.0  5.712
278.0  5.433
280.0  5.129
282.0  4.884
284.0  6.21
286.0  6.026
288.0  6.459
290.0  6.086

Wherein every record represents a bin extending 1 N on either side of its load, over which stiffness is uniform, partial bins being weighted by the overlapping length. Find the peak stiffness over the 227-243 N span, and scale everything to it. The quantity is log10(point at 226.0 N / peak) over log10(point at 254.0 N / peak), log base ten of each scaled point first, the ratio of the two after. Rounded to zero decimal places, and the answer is 3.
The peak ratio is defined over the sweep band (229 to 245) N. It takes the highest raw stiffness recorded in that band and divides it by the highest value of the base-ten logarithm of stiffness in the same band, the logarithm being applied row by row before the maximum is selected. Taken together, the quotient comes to 8.4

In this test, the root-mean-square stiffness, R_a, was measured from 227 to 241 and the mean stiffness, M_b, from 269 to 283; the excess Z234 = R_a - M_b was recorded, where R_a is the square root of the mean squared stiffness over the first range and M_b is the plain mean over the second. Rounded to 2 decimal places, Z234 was 0.59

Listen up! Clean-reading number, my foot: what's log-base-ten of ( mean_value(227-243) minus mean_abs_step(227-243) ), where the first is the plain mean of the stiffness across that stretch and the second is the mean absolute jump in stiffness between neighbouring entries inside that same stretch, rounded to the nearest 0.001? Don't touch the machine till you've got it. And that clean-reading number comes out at 0.767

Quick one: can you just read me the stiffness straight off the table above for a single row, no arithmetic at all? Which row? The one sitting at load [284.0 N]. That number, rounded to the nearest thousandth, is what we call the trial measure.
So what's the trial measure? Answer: 6.210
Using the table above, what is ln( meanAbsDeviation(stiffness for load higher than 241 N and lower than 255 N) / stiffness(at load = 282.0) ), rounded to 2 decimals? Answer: -2.77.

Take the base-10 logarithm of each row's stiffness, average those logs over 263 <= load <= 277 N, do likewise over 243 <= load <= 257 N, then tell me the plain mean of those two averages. 0.798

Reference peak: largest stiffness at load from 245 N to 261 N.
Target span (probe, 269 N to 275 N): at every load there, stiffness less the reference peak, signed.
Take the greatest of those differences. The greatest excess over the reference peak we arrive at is -1.2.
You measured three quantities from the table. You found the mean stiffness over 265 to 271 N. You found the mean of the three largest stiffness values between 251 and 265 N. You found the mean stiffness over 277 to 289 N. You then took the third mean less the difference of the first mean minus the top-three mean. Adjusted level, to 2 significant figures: 6.0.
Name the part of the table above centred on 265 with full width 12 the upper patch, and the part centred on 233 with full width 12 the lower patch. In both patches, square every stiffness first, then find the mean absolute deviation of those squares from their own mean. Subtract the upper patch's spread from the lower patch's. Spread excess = 1.2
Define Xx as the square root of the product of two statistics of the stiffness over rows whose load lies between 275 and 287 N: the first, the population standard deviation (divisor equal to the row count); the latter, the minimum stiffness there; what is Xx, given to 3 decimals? 1.514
